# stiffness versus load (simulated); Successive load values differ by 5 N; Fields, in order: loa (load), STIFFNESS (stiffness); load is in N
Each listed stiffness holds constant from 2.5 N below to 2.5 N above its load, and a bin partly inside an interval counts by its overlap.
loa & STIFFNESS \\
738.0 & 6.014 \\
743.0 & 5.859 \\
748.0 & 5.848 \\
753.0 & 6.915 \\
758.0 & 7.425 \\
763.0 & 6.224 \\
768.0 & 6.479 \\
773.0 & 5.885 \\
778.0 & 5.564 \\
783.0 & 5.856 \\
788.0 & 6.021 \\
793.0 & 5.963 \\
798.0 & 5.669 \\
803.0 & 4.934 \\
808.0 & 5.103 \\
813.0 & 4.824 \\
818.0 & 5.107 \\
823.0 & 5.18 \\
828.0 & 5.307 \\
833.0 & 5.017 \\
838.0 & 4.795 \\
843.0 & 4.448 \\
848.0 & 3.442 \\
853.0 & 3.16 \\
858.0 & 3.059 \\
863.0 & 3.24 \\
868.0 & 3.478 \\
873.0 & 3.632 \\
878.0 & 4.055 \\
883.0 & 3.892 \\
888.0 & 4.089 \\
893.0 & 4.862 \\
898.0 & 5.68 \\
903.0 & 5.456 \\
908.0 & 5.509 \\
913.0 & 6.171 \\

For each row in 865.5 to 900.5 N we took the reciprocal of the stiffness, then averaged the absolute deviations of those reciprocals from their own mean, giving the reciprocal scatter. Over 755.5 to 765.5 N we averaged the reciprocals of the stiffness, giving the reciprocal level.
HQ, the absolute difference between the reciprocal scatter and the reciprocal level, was 0.119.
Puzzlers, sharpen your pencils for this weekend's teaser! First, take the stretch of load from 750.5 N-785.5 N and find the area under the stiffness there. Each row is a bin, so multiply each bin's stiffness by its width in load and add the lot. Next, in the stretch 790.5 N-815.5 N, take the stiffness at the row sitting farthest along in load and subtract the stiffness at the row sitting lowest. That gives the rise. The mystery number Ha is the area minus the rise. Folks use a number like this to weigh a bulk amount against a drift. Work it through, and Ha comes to 223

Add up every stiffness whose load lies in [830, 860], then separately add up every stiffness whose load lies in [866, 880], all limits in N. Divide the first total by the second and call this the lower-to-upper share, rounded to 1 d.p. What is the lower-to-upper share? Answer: 2.1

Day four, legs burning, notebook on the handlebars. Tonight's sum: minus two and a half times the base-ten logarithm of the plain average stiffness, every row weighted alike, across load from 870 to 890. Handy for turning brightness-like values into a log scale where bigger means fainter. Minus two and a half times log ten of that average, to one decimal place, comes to -1.5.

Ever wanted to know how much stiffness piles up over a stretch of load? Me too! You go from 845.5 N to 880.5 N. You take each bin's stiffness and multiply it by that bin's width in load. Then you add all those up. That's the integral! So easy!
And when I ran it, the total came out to 120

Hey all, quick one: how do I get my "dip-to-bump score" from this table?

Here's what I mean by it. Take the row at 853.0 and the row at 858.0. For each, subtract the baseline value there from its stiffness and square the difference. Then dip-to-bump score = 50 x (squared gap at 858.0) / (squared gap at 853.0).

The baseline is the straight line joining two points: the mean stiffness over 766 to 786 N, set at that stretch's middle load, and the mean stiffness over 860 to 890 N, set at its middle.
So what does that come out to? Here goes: 49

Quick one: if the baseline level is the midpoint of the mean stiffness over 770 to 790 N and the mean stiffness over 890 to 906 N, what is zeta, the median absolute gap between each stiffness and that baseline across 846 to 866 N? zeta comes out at 2.4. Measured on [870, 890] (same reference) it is 1.6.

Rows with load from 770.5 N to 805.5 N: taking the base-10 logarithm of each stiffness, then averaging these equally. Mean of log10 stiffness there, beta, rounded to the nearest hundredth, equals 0.75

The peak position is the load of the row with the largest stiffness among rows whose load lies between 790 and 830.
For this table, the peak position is 793.0 N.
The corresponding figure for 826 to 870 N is 828.0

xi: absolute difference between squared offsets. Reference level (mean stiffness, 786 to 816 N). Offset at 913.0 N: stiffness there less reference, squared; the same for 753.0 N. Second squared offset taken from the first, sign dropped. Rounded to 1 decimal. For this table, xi 1.7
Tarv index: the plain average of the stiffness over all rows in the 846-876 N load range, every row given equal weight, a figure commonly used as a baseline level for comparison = 3.3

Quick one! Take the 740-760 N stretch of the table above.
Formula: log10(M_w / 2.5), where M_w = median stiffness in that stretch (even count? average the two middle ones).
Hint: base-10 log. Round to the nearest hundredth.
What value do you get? 0.41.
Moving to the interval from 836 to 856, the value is 0.20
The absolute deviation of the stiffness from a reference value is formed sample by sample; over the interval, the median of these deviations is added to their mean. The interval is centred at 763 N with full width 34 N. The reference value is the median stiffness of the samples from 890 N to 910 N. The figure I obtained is 1.6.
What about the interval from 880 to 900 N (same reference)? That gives 2.0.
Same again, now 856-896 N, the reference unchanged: 3.4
